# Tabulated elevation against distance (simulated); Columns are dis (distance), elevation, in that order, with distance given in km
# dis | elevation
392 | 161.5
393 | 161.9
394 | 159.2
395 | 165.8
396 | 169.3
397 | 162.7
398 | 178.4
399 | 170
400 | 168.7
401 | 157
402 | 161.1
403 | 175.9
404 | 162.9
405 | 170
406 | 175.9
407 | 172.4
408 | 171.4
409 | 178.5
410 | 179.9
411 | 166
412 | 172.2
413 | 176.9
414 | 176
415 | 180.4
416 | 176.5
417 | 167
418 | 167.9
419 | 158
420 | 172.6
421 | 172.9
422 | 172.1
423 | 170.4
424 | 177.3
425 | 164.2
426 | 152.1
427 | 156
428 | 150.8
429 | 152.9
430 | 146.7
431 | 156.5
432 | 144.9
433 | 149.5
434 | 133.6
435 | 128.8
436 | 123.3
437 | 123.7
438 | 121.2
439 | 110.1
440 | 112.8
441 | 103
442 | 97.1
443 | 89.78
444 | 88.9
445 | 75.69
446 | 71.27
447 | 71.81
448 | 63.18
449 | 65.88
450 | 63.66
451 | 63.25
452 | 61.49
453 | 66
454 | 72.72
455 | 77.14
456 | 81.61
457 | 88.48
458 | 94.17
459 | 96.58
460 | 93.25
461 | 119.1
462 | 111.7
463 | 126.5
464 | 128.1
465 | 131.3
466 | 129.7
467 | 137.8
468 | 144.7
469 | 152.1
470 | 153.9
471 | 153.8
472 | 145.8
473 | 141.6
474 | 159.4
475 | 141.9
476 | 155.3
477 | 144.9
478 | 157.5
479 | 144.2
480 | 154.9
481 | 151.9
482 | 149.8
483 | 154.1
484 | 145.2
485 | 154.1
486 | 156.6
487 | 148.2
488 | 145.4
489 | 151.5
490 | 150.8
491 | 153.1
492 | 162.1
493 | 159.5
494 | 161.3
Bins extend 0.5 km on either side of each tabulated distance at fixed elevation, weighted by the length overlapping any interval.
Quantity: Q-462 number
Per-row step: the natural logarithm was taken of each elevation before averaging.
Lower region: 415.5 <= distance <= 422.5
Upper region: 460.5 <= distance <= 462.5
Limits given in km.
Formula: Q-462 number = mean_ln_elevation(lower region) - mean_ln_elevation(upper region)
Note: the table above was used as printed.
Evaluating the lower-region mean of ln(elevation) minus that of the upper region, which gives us 0.4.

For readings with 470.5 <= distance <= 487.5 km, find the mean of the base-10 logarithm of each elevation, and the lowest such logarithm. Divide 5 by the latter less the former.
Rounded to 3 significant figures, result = -190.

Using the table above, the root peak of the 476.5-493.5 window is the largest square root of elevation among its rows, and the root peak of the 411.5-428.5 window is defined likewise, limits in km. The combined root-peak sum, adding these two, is 26.2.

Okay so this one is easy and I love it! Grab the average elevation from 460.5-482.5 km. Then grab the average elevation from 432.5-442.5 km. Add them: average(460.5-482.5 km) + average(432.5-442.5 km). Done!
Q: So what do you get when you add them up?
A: 263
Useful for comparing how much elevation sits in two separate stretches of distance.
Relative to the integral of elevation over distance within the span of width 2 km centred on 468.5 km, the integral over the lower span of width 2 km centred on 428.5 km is 1.02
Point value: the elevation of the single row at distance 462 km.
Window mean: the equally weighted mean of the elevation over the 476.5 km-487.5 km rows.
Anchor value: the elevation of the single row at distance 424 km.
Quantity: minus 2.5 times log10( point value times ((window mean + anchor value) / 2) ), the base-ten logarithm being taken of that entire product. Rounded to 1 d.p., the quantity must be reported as -10.7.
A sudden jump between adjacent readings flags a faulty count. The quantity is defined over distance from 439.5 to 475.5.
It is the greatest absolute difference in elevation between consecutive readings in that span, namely 26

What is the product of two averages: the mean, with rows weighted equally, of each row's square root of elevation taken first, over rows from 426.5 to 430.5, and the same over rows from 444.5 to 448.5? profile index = 103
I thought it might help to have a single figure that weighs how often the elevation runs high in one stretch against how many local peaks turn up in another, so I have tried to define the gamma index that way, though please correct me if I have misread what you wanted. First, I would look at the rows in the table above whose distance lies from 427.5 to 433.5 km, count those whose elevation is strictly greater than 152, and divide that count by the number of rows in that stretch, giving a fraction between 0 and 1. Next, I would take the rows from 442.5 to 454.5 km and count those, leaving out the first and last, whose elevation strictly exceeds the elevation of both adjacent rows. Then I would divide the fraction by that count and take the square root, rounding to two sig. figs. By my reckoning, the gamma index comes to 0.41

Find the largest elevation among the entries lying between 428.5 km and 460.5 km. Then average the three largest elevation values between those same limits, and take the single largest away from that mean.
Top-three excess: -3.5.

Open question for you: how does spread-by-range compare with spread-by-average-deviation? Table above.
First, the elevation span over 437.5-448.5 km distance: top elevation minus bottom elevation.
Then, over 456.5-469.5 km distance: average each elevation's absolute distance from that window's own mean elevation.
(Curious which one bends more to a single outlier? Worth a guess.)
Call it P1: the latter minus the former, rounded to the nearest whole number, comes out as -41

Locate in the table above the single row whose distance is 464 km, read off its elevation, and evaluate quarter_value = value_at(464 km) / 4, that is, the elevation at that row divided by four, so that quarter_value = 32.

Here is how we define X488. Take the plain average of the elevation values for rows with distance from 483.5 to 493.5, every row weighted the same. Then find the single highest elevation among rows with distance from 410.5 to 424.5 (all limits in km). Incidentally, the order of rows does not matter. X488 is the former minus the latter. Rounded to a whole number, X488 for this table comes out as -28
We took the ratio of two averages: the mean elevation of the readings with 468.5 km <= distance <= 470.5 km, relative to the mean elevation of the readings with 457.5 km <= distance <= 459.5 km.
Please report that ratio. 1.6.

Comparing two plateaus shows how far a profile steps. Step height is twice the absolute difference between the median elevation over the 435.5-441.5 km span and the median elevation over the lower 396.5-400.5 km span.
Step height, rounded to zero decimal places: 105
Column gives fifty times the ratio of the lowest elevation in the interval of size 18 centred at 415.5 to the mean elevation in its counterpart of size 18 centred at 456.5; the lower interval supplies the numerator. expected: 89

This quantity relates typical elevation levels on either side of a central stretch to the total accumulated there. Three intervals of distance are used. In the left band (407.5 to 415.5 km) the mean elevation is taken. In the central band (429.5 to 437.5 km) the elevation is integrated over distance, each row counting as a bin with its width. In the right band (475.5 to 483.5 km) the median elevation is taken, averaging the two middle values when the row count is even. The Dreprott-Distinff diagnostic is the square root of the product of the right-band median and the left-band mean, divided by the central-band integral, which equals 0.15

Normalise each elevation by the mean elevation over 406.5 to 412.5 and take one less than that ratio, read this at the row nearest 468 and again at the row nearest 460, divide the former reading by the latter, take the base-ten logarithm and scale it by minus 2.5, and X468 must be 1.1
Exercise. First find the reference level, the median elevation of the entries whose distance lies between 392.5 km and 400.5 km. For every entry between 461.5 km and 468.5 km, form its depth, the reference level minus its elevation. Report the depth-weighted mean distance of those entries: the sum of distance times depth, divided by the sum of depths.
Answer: 464.5 km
